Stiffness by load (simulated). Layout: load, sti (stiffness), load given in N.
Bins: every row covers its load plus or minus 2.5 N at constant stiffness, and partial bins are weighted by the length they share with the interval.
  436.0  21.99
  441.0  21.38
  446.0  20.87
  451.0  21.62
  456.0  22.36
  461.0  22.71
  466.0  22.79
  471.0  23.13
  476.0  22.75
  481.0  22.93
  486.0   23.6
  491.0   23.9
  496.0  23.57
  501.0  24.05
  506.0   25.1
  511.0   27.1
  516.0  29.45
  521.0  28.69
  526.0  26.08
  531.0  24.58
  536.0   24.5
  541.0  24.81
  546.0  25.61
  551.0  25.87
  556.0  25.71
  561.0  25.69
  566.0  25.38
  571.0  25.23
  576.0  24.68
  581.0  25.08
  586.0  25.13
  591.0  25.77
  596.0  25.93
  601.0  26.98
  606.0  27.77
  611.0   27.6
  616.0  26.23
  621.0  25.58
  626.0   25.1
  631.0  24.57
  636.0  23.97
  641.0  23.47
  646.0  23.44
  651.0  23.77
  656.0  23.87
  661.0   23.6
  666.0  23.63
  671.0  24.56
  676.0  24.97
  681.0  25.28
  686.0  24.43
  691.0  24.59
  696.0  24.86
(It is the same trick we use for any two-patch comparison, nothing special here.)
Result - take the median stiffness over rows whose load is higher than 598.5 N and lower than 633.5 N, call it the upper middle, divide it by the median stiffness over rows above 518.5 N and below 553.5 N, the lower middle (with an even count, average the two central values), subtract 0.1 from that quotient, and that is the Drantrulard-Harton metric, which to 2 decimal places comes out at 0.92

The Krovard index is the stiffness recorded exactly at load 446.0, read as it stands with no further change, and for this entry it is 20.87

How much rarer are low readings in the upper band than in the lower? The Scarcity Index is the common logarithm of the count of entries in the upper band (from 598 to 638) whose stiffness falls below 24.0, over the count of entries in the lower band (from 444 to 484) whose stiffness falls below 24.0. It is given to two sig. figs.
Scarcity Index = -0.90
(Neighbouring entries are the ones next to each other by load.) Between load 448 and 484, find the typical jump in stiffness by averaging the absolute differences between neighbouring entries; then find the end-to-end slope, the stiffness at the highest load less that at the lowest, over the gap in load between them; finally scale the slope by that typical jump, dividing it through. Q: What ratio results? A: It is 0.13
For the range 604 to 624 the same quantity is -0.20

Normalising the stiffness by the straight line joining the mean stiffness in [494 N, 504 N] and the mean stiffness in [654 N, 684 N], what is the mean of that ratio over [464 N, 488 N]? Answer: 0.97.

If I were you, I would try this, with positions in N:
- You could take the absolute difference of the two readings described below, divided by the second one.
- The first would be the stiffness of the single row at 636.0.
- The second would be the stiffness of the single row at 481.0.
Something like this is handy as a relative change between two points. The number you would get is 0.045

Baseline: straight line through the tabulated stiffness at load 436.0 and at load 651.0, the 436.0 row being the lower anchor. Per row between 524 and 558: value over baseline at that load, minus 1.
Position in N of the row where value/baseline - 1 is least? 536.0 N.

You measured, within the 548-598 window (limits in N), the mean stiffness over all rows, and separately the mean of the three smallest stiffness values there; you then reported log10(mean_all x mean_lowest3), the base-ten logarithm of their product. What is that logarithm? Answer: 2.80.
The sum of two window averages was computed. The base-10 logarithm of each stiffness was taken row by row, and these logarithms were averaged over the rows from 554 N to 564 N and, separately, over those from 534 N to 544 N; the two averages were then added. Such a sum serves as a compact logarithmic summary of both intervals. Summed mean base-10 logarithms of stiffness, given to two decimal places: 2.80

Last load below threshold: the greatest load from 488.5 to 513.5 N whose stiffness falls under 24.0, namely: 496.0 N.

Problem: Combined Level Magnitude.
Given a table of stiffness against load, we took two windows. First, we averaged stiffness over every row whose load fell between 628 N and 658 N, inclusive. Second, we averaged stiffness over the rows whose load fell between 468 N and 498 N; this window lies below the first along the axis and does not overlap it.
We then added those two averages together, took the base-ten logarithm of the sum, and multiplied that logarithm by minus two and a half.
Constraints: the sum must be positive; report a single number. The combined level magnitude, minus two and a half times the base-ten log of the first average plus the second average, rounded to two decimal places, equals -4.18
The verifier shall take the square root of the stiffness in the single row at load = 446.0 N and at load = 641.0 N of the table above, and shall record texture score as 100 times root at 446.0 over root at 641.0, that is 94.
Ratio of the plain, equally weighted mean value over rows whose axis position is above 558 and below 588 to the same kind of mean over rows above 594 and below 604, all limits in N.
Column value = 0.95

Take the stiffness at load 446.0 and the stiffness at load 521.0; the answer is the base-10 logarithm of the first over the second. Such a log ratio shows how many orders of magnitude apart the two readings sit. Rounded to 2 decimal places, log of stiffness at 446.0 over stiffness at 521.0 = -0.14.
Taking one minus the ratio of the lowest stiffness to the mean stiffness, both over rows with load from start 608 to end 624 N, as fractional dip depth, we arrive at 0.034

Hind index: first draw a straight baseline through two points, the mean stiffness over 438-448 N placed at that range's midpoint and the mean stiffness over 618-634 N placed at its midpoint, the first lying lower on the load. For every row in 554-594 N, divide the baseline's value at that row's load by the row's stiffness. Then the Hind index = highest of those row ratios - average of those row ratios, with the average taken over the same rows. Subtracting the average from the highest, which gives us 0.027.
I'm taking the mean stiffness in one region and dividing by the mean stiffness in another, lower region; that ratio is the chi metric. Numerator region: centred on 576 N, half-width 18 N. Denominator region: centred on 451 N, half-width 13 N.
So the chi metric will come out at 1.16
